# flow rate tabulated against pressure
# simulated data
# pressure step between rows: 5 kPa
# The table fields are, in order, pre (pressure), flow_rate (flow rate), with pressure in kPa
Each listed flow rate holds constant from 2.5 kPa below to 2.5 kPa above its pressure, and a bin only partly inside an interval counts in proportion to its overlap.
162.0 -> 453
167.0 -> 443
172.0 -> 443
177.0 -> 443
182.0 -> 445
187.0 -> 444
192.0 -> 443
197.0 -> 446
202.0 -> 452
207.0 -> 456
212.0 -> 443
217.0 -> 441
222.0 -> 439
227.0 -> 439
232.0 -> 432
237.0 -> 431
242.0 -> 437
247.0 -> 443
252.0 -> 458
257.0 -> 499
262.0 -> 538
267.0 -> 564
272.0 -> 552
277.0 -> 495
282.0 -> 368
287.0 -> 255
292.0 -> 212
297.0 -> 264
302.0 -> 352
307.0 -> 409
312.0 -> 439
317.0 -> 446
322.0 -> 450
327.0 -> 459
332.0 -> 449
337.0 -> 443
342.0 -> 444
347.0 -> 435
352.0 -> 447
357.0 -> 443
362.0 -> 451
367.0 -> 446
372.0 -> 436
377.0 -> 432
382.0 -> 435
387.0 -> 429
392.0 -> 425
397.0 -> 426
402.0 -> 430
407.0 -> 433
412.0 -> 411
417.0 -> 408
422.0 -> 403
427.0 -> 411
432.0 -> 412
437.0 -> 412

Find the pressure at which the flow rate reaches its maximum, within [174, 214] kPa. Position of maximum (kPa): 207.0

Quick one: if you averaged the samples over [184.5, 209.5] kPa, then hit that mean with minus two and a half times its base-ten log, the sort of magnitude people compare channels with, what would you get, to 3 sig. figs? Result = -6.63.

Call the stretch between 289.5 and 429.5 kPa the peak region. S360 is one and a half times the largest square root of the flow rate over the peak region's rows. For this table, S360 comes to 32.1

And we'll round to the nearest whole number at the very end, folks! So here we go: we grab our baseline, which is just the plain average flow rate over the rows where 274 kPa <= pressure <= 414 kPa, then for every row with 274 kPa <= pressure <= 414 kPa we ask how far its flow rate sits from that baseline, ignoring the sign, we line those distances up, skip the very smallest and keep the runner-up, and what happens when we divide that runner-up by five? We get 1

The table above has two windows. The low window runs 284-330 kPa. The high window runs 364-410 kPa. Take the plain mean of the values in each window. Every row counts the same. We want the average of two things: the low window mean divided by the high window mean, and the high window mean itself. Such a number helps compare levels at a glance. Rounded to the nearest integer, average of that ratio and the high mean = 217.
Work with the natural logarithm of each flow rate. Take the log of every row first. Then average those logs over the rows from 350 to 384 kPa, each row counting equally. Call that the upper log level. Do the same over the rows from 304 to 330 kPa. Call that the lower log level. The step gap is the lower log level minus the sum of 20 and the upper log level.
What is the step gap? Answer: -20.0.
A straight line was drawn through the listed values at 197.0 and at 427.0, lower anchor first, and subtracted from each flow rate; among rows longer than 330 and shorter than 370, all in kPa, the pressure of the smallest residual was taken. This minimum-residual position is 347.0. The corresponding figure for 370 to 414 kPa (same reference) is 412.0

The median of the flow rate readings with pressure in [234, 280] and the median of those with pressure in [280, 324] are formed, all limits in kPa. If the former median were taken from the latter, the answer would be -127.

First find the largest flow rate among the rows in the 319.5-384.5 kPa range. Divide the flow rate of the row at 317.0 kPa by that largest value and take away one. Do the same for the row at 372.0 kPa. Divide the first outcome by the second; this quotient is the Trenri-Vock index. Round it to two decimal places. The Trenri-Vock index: 0.57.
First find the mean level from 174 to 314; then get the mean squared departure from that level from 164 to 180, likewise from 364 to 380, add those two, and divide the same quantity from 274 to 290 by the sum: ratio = 48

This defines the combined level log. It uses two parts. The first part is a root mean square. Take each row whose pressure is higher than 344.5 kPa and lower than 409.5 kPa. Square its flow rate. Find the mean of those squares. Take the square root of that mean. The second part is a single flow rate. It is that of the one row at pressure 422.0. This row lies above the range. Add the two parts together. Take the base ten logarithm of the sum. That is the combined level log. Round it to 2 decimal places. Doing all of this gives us 2.92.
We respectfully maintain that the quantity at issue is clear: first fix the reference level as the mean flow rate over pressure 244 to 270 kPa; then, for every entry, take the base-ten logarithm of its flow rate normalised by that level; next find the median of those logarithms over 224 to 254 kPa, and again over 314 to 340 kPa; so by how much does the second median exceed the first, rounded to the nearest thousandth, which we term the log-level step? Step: 0.011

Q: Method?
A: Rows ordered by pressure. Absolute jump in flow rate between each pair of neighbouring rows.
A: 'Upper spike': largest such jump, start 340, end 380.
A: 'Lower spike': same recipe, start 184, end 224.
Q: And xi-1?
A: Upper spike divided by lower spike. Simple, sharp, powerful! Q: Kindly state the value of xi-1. 0.9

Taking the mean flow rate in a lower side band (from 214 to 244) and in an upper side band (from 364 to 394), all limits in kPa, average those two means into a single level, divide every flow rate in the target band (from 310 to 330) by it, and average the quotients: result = 1.031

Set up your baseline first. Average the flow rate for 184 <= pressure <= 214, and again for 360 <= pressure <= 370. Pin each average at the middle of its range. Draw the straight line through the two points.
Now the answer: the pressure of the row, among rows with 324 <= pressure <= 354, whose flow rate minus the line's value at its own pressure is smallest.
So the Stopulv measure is 347.0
